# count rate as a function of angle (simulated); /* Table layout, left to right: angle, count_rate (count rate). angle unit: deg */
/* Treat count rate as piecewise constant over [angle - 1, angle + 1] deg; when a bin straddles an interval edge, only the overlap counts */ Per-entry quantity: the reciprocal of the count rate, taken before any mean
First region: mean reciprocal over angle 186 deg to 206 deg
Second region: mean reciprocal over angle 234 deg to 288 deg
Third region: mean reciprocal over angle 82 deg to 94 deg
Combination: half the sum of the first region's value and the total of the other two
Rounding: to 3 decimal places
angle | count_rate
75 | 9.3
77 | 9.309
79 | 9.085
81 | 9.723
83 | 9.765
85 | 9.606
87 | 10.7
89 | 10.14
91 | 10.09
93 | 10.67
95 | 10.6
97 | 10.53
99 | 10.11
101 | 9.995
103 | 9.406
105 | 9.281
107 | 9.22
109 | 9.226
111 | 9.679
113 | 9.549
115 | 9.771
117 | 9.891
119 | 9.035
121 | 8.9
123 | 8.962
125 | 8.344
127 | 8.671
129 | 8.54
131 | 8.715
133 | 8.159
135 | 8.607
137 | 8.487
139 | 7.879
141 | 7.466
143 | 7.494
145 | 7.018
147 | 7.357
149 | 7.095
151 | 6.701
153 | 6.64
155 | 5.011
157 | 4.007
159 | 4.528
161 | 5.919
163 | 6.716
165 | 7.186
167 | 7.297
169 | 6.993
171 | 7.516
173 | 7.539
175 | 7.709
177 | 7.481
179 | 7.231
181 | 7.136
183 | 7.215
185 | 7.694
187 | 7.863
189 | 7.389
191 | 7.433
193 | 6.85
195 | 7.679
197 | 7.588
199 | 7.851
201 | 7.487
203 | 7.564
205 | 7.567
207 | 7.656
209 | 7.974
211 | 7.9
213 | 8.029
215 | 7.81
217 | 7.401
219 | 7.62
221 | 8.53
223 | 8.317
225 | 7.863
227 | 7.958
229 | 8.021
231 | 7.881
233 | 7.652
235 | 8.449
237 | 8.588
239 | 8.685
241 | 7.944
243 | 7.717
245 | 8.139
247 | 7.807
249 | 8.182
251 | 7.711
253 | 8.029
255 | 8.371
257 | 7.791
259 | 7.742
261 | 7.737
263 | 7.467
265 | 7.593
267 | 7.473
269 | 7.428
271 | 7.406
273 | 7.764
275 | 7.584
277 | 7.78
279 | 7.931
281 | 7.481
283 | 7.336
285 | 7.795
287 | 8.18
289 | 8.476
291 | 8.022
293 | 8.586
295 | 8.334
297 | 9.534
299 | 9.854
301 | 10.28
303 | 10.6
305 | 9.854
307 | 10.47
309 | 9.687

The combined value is 0.180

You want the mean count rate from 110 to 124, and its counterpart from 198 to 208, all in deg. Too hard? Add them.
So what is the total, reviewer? 17.0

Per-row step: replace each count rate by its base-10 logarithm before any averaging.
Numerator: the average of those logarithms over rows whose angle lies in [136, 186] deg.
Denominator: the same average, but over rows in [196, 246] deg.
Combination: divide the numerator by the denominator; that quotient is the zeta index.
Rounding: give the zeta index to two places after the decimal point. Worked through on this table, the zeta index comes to 0.93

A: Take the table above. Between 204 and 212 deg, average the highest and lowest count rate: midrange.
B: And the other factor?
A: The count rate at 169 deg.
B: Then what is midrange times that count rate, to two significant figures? 54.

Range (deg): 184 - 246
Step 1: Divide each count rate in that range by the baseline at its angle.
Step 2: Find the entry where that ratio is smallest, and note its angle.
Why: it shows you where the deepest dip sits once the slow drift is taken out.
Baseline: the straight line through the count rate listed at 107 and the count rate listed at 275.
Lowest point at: 193 deg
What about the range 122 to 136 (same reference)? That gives 133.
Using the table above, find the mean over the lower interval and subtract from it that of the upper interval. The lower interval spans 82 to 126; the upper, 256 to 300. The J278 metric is 1.7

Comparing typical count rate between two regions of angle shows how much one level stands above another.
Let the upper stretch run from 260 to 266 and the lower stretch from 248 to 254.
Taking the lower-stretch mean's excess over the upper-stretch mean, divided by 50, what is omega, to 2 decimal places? 0.01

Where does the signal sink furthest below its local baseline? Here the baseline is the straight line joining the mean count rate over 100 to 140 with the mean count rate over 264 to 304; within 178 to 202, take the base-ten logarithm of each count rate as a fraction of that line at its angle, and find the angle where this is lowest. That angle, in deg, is 193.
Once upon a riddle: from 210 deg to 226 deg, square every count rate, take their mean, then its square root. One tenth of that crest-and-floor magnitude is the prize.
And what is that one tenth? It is 0.794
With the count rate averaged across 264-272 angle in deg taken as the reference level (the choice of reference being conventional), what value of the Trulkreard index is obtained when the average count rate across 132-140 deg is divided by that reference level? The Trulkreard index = 1.11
